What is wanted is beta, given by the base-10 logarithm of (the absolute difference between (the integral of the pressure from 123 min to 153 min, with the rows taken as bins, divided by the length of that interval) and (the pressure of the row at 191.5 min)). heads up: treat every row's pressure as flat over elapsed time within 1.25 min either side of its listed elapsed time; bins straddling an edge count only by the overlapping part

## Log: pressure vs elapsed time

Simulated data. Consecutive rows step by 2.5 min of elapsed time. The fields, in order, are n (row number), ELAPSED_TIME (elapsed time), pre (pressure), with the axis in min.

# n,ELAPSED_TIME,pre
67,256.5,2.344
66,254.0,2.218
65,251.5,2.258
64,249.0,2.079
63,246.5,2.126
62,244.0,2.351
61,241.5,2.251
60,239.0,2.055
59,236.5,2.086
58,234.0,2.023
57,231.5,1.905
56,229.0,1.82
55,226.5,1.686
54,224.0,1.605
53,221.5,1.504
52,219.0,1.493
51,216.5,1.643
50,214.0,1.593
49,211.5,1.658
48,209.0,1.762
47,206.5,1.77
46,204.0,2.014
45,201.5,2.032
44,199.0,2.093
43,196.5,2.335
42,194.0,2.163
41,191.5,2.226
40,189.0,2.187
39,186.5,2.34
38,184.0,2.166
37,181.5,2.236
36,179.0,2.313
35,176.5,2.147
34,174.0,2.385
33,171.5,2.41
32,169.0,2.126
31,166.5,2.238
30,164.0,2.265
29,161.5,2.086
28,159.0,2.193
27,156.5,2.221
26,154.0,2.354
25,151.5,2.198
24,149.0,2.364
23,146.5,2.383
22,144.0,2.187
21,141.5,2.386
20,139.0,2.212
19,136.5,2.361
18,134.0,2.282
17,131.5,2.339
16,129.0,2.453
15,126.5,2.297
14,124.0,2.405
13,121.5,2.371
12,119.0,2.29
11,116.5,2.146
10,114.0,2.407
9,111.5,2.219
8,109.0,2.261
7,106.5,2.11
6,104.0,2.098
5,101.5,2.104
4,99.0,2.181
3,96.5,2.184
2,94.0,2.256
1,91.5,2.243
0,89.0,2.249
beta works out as -1.02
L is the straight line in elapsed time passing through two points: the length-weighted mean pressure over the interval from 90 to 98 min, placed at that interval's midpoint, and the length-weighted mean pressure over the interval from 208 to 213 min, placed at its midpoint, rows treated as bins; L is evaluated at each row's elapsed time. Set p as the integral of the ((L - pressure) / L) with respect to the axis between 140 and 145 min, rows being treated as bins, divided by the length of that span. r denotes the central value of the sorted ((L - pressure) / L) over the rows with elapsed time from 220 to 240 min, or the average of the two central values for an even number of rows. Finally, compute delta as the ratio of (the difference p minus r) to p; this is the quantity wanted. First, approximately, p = -0.14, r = -0.16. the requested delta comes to -0.1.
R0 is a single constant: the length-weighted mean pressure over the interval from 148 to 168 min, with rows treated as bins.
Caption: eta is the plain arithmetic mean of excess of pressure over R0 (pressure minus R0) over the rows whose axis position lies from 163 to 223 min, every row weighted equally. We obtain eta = -0.191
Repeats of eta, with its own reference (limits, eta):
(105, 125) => 0.039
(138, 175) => 0.030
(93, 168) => 0.025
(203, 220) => -0.532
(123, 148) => 0.094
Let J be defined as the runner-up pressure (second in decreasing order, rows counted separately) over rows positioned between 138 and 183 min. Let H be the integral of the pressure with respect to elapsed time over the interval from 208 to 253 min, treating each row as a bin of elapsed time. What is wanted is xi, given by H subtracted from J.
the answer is -82.5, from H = 84.9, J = 2.386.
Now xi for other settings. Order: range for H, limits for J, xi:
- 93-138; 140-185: -99.5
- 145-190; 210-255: -99.3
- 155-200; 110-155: -98.0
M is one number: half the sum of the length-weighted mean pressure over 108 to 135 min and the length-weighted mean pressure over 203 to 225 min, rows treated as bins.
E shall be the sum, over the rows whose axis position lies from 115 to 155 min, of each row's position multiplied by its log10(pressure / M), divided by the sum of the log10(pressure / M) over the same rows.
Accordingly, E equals 135.3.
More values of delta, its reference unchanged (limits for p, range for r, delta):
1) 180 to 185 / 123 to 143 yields 0.3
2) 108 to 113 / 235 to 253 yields -7.7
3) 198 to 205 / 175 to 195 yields -0.3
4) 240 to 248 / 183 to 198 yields 0.5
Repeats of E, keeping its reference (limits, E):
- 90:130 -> 113.1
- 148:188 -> 167.8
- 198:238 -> 218.6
